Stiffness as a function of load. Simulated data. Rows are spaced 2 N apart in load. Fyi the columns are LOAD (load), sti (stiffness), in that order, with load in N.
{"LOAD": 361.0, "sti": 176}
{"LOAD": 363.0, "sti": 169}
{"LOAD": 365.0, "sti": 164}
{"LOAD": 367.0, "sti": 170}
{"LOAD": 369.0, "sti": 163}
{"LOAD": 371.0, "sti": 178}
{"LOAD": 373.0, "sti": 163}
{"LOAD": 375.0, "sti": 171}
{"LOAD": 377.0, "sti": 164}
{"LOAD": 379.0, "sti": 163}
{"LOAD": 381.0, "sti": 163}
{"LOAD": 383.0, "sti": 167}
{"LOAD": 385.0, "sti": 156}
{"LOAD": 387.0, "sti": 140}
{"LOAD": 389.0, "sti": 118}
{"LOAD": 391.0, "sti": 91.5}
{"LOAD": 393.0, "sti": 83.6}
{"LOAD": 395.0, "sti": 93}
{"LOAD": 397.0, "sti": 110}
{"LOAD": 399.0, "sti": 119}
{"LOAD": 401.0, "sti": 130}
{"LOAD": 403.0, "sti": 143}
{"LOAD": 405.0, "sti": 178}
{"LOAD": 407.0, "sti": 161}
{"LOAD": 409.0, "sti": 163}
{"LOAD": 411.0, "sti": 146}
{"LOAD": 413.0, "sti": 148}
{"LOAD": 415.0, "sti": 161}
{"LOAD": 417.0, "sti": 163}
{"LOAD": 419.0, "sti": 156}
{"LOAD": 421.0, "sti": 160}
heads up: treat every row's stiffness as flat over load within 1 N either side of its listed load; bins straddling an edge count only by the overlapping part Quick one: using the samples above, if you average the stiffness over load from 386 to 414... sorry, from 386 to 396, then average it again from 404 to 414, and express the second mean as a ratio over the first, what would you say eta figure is 1.5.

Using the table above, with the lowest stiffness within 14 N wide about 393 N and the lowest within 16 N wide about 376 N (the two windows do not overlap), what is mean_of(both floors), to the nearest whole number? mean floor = 123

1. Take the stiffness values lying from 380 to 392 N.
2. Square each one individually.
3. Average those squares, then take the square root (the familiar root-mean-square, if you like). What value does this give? 142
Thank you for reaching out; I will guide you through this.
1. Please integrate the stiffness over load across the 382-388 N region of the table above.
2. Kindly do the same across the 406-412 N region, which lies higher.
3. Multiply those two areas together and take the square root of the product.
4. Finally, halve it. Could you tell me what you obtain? 466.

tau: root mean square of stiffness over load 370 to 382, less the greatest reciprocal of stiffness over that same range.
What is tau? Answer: 167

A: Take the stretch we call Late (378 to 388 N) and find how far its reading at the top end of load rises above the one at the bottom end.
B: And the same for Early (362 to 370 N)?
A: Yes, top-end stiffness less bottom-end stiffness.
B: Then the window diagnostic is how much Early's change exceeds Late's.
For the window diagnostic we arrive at 17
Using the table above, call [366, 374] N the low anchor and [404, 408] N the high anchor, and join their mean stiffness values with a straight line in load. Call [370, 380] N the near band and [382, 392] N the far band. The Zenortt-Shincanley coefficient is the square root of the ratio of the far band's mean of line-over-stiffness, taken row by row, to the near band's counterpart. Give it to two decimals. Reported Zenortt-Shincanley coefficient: 1.14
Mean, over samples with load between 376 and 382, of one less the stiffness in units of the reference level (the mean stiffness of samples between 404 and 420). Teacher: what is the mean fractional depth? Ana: -0.024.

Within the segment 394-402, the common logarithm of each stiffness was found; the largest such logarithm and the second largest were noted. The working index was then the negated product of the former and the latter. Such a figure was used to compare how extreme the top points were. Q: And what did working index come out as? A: -4.39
